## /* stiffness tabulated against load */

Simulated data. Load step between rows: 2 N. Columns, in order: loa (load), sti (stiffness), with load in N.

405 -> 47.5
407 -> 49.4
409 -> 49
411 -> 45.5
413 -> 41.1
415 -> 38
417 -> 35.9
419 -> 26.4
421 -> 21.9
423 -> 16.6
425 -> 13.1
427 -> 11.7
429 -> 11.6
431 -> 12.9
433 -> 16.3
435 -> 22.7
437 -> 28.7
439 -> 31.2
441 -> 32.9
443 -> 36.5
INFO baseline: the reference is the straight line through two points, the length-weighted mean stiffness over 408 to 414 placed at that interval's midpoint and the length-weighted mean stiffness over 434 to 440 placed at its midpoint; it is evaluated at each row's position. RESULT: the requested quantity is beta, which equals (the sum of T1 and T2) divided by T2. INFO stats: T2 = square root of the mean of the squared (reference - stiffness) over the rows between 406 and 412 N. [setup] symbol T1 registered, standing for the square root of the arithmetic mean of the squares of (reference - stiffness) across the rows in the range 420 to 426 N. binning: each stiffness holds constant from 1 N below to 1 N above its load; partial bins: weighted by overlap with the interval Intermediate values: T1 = 20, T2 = 2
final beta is 13.1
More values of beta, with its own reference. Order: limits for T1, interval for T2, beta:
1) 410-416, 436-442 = 1.5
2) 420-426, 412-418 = 5.7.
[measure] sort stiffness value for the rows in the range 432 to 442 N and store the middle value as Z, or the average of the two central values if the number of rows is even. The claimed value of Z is 29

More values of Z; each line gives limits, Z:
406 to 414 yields 47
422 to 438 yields 15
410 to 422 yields 37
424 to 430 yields 12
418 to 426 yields 19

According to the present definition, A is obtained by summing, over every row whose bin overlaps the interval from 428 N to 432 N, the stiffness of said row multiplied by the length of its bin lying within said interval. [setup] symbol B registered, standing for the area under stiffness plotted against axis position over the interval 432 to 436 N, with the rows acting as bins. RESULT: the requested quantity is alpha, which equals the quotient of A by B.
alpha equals 0.63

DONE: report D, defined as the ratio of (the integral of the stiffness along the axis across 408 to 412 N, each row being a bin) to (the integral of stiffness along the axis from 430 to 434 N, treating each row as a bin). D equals 3.24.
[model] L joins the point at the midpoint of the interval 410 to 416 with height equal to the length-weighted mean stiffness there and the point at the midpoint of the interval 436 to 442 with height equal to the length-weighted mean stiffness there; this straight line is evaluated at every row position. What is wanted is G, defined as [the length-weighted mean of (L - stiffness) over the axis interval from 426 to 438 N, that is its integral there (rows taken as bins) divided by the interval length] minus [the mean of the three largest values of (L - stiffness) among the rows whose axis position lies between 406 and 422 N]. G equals 5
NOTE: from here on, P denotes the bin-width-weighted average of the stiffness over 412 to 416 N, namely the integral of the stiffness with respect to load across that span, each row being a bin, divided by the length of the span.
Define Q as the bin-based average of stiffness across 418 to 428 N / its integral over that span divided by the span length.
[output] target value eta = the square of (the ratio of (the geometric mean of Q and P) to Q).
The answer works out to 2.2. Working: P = 40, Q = 18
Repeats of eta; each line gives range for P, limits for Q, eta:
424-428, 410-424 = 0.4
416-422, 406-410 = 0.6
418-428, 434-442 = 0.6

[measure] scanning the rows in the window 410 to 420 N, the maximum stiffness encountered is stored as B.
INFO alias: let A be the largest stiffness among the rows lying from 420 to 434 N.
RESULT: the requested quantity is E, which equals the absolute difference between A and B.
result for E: 24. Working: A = 21.9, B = 45.5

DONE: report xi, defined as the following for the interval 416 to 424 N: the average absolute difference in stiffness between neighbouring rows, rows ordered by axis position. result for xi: 6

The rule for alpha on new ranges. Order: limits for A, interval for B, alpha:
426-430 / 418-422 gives 0.48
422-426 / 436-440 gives 0.50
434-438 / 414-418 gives 0.70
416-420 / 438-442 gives 0.97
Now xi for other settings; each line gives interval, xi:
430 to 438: 5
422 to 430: 2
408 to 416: 4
